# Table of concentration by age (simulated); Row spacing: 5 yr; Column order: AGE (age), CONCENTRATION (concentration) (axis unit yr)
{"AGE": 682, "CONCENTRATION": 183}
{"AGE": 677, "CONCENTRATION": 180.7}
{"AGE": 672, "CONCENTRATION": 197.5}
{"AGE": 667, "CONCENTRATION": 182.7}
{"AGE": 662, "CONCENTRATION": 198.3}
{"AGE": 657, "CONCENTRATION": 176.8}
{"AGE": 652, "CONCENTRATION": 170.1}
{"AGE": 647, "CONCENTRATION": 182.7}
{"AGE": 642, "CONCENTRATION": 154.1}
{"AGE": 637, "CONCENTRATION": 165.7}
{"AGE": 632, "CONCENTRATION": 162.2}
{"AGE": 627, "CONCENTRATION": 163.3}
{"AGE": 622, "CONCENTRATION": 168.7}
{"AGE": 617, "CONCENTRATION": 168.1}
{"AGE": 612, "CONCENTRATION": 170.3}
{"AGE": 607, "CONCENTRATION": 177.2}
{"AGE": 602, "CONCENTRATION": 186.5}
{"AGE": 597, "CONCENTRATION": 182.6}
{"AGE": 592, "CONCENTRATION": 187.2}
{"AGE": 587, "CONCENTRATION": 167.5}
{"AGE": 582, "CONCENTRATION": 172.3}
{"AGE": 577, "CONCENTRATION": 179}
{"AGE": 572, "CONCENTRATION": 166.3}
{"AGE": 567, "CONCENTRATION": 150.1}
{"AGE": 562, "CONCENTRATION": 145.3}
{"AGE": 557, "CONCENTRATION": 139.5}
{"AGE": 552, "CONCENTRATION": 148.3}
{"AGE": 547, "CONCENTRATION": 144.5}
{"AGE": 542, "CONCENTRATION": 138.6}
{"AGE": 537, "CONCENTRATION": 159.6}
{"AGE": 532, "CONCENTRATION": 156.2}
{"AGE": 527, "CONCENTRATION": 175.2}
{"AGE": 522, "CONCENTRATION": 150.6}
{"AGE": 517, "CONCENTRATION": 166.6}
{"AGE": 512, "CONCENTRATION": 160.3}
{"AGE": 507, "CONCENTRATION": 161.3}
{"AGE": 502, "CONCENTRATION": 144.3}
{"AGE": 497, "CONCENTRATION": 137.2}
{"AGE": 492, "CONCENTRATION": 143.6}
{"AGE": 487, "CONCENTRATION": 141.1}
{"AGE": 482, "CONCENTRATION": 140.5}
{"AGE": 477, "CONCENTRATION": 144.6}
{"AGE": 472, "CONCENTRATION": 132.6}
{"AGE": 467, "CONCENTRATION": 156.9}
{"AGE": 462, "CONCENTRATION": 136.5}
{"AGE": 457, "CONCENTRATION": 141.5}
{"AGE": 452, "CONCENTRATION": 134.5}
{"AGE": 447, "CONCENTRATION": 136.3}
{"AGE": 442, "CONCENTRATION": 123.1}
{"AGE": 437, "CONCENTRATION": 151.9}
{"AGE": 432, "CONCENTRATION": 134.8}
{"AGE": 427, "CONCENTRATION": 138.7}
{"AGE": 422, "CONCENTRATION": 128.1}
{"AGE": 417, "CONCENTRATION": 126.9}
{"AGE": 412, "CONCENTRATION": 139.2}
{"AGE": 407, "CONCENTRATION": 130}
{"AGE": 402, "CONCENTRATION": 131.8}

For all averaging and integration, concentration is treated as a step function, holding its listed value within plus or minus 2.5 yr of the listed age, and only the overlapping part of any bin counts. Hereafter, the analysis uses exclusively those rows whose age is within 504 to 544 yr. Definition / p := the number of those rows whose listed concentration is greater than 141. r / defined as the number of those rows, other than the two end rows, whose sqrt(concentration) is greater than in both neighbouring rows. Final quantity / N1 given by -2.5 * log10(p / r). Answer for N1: -0.92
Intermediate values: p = 7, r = 3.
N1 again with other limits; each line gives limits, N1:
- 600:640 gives -2.26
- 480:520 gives -1.19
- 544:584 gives -1.36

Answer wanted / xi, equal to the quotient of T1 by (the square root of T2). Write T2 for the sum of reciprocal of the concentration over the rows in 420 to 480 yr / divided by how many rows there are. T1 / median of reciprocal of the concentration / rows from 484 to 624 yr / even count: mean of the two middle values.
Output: 0.073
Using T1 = 0.0062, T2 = 0.0073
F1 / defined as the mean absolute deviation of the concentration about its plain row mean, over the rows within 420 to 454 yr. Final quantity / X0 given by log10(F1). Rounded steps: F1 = 6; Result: 0.78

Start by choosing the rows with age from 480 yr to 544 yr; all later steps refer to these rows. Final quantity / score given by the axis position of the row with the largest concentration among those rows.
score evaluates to 527 yr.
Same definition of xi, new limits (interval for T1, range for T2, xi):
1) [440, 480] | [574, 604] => 0.098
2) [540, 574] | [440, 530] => 0.083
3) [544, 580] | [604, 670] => 0.088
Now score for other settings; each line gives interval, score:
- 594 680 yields 662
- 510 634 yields 592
